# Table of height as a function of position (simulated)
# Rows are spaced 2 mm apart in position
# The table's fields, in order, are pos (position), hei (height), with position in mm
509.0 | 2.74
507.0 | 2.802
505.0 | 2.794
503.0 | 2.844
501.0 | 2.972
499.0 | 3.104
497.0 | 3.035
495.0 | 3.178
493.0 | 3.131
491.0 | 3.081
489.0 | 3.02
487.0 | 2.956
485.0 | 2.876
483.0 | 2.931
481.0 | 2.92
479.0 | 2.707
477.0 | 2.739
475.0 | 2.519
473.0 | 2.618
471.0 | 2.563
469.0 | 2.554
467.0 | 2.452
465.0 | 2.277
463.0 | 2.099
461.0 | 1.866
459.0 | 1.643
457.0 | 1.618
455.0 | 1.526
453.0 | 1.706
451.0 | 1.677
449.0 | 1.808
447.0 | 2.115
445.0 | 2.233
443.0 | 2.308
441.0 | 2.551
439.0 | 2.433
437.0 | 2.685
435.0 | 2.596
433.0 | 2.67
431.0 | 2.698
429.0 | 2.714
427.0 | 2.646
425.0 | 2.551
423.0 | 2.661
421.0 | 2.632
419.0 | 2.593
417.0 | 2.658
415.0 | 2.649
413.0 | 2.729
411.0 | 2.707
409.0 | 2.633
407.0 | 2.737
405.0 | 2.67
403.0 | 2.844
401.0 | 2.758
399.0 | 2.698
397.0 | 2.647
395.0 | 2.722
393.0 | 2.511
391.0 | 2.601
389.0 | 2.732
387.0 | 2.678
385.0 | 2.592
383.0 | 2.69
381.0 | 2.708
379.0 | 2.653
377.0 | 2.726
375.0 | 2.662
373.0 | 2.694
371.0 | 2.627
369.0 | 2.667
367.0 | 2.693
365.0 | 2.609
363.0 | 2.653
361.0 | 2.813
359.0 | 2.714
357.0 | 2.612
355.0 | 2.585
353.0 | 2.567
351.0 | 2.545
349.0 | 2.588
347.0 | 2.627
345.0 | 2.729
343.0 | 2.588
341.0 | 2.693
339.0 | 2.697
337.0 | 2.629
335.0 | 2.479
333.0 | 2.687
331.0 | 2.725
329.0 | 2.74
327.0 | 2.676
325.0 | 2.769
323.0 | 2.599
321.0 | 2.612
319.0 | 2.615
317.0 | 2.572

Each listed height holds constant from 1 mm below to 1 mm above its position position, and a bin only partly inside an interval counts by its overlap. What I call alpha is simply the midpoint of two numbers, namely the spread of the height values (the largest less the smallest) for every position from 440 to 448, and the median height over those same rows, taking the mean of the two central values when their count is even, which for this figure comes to 1.35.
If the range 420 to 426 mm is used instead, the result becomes 1.37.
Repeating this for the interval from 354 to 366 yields 1.43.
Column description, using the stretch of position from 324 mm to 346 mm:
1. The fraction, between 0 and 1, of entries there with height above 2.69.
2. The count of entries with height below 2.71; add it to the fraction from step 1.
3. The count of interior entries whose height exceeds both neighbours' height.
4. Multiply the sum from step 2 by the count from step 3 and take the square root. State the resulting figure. 3.9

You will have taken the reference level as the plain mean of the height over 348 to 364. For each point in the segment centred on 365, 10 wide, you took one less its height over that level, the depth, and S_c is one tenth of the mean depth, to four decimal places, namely -0.0020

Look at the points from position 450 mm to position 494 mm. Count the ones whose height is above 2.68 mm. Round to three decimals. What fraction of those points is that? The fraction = 0.409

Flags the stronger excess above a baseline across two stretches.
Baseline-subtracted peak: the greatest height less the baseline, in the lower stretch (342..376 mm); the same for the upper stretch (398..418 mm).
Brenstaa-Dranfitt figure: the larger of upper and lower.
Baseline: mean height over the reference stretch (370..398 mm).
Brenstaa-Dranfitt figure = 0.18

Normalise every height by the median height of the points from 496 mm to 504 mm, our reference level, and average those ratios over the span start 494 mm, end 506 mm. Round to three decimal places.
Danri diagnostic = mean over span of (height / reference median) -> 0.995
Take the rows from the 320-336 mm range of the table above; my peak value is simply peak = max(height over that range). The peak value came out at 2.769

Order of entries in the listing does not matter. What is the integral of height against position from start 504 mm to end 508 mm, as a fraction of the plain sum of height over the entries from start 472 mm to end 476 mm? 2.18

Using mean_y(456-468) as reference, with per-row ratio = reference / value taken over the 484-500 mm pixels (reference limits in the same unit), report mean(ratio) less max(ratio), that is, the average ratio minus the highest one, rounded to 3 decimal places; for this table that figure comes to -0.038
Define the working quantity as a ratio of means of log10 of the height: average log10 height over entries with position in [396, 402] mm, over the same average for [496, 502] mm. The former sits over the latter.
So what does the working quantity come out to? 0.89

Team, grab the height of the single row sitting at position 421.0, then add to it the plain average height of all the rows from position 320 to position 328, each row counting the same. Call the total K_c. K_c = 5.30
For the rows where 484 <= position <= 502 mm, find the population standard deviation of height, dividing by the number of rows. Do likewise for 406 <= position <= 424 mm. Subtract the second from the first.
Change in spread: 0.04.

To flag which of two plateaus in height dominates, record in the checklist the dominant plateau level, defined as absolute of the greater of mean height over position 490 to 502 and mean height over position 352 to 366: 3.08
